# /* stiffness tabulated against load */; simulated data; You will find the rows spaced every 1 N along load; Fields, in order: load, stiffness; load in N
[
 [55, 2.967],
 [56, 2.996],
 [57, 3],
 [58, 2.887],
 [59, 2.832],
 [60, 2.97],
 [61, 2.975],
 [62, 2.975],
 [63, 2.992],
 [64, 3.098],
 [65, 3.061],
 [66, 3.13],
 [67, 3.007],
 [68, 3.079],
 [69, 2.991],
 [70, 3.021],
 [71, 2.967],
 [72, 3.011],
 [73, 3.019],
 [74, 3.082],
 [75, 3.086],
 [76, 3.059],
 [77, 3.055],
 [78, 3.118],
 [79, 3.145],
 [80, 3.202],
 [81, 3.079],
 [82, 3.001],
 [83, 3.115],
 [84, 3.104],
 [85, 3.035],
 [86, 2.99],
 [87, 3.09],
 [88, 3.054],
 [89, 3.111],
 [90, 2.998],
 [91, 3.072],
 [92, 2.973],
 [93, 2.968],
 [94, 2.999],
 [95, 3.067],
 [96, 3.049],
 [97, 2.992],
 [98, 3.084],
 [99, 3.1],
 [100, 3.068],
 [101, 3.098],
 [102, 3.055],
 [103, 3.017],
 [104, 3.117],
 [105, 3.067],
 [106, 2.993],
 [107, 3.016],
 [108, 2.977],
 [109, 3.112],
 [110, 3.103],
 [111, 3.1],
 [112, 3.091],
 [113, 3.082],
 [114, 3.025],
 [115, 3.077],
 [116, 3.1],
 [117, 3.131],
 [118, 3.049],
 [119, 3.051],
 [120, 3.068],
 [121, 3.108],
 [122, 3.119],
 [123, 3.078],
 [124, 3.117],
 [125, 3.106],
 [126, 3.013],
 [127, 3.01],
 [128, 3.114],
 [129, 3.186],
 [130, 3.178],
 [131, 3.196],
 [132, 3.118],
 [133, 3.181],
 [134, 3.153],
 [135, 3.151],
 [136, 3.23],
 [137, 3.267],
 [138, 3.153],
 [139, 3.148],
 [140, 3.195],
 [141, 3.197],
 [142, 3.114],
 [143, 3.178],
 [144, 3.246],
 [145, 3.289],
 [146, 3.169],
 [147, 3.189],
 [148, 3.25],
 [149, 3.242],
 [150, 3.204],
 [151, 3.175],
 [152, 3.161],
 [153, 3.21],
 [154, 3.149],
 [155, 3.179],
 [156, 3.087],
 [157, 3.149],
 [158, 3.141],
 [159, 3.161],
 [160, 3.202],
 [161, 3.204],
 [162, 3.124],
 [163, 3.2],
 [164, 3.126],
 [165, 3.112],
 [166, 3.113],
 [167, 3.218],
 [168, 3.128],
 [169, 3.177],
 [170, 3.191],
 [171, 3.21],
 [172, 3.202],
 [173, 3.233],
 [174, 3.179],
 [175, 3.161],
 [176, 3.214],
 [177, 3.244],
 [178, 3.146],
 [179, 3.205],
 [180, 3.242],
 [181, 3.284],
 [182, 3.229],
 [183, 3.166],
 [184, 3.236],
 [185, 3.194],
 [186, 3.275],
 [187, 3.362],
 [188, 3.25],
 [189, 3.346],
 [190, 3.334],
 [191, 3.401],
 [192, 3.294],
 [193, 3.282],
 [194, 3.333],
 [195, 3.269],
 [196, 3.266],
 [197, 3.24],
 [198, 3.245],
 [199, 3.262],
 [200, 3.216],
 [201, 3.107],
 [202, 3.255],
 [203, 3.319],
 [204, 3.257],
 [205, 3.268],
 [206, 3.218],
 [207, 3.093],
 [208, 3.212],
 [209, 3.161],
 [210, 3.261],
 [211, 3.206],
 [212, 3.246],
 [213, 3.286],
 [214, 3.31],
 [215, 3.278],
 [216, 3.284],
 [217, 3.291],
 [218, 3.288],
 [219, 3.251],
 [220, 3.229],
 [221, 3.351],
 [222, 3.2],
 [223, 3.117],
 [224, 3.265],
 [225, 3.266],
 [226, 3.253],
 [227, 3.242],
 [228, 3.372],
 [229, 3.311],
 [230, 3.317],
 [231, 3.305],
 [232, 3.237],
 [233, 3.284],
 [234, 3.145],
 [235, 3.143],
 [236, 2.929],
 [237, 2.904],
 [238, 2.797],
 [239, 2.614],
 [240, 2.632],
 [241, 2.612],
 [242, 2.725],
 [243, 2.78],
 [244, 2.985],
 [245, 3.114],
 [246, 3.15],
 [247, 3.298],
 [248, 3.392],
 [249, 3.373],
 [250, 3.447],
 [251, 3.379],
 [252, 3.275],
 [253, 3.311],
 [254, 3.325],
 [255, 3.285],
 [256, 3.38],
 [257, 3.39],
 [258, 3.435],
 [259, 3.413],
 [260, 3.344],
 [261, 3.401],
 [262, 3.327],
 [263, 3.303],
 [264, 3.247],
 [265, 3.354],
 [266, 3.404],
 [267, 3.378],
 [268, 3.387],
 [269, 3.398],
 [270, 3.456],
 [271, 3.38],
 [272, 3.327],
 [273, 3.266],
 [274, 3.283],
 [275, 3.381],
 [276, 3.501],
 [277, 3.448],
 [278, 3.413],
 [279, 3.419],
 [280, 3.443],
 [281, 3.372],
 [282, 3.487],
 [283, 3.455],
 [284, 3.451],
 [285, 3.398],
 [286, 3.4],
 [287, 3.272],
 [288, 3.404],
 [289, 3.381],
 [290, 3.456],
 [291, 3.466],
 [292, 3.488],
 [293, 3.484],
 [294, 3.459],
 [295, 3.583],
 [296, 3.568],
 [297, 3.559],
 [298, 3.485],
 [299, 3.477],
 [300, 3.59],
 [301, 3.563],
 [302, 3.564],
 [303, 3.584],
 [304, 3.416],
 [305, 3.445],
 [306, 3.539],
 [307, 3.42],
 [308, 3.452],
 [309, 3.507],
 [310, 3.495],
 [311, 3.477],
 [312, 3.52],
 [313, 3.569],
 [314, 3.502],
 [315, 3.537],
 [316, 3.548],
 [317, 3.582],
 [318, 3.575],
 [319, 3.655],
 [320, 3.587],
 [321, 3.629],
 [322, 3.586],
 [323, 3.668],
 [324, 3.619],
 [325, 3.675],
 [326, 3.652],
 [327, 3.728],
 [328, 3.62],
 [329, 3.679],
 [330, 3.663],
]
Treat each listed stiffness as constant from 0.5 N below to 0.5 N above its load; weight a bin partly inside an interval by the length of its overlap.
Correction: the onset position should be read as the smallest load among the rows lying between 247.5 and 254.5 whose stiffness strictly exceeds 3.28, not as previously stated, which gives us 248 N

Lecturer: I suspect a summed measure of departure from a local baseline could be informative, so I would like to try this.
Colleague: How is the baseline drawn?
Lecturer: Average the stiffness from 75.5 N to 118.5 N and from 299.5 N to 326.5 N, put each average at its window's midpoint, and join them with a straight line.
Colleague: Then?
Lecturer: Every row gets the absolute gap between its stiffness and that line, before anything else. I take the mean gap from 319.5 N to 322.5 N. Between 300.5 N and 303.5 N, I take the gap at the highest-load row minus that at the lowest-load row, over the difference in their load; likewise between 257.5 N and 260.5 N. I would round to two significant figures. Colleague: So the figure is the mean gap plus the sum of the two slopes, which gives 0.079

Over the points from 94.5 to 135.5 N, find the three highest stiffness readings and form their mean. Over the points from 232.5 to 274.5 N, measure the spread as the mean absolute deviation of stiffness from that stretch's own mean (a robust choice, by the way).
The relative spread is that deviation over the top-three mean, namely 0.063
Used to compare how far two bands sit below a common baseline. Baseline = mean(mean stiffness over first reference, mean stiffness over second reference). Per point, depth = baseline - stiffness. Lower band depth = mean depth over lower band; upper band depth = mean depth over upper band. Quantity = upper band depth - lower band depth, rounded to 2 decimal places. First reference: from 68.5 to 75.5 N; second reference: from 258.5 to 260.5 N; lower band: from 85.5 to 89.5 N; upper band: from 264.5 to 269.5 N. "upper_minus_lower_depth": -0.32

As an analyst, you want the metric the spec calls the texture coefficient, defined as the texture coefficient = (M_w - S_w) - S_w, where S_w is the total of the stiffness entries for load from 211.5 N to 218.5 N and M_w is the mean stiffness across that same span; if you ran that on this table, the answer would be -43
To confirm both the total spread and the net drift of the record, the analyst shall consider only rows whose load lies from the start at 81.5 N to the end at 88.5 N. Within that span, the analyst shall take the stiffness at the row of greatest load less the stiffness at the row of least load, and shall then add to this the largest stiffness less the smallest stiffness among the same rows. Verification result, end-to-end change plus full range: 0.18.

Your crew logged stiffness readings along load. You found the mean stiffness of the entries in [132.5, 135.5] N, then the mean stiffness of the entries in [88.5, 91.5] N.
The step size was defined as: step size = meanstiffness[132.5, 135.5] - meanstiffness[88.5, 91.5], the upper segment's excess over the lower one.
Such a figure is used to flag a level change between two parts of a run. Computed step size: 0.10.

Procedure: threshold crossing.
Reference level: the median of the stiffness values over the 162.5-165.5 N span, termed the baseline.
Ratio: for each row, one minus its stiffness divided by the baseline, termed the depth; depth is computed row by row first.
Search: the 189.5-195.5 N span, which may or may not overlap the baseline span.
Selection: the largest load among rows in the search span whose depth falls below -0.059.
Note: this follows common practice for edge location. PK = 194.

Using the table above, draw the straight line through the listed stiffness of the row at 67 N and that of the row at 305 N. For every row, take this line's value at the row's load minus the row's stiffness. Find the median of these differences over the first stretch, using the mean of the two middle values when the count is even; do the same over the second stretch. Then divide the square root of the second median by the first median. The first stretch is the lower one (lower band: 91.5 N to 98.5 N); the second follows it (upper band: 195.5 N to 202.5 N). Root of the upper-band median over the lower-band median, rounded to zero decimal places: 1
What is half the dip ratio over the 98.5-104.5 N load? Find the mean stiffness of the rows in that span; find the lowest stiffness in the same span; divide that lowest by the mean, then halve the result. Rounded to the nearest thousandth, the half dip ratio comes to 0.490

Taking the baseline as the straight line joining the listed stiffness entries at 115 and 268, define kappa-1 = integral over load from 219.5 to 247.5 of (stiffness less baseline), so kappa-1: -6.3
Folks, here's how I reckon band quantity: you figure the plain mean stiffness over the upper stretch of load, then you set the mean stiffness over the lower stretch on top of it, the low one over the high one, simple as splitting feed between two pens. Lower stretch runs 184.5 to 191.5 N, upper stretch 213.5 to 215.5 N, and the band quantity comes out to 1.00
